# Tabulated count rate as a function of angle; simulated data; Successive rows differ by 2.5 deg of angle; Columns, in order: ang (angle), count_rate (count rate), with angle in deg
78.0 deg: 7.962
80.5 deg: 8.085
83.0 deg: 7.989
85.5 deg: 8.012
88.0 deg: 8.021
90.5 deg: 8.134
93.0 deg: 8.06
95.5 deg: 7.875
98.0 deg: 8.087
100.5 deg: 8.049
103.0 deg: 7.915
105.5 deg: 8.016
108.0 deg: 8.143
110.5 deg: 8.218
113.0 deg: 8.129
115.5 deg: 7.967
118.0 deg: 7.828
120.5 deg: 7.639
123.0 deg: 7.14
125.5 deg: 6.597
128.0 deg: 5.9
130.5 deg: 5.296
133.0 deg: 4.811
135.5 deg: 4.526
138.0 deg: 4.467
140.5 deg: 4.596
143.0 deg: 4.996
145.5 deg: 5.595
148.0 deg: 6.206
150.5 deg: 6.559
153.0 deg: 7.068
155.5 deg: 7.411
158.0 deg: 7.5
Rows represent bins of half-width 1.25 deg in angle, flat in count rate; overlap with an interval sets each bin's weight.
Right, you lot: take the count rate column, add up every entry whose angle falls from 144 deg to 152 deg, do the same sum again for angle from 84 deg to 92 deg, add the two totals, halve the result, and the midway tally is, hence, 21.3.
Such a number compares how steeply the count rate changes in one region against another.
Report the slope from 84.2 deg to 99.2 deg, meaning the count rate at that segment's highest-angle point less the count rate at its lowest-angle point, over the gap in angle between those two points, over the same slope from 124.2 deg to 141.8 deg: 0.0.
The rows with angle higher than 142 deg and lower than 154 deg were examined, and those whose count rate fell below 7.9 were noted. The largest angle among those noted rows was 153.0 deg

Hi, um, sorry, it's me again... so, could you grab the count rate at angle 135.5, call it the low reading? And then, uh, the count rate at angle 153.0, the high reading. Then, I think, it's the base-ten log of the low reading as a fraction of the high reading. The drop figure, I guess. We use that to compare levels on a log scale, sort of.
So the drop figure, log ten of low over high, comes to -0.19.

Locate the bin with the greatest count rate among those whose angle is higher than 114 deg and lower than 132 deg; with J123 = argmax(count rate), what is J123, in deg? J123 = 115.5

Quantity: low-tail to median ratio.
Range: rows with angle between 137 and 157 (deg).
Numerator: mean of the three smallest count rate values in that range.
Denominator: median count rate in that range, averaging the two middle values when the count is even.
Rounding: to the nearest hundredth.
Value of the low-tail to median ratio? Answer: 0.79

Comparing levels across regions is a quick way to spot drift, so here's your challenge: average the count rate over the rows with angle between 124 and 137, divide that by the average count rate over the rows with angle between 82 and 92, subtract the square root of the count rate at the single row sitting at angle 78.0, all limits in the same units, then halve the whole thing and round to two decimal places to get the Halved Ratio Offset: -1.07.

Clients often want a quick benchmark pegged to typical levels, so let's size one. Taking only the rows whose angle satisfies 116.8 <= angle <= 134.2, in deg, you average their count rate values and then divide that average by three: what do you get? 2.15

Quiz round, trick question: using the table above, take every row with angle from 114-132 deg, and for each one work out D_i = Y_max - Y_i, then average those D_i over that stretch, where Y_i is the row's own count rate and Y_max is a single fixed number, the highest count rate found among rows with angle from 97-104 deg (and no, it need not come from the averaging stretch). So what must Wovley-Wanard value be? 1.2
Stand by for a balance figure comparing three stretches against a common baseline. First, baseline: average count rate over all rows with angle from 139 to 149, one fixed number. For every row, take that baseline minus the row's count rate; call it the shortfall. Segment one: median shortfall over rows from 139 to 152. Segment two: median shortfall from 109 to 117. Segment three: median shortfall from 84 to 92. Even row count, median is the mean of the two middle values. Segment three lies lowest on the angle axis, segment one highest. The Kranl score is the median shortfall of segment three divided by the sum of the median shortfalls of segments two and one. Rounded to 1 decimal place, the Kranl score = 0.9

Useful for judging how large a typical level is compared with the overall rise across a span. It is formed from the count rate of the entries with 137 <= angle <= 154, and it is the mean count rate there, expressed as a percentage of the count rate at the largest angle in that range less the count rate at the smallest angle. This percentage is 217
